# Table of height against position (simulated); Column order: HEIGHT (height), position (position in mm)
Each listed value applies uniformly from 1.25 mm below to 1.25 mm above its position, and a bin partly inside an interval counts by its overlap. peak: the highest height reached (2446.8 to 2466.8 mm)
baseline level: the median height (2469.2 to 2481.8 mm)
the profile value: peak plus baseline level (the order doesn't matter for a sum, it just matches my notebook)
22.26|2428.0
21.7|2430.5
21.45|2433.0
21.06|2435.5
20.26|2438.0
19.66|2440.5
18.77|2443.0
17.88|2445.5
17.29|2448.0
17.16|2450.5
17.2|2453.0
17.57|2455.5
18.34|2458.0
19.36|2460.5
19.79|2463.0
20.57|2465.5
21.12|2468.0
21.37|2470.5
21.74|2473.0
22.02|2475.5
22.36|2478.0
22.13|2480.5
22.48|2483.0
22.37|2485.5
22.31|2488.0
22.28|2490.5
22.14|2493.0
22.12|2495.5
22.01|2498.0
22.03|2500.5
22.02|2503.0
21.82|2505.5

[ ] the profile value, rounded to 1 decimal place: 42.6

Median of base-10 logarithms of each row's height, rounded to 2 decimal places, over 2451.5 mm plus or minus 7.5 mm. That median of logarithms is 1.24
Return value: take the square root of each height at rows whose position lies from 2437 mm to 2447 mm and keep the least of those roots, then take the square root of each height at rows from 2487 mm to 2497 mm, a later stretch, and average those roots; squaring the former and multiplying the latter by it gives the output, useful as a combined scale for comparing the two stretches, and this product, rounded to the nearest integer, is 84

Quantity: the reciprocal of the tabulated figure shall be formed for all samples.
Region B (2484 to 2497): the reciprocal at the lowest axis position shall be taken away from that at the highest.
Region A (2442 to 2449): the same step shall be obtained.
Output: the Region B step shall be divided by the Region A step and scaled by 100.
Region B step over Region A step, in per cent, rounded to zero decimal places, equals 11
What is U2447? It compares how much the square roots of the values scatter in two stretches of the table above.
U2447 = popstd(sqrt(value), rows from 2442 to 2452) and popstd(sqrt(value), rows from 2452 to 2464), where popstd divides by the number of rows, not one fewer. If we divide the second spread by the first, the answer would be 1.55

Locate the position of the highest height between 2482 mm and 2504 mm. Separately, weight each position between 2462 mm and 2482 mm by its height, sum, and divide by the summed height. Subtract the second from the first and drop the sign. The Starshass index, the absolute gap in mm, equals 11.0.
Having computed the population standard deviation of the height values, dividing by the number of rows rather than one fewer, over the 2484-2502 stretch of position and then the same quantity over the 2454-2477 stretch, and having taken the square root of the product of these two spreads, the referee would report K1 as 0.44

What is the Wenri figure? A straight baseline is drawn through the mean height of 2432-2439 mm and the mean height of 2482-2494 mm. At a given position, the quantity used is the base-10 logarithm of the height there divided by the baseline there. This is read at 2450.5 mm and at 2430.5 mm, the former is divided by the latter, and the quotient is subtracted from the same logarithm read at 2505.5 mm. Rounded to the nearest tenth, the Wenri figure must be 5.1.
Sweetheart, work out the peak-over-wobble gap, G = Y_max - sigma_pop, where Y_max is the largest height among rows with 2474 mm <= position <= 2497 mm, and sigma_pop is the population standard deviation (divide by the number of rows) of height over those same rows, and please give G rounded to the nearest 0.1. 22.3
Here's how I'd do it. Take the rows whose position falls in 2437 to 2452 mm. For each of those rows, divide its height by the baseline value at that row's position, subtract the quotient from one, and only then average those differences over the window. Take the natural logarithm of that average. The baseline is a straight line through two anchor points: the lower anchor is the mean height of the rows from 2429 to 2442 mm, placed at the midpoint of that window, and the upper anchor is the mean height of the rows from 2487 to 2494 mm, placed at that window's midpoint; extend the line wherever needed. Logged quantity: -2.1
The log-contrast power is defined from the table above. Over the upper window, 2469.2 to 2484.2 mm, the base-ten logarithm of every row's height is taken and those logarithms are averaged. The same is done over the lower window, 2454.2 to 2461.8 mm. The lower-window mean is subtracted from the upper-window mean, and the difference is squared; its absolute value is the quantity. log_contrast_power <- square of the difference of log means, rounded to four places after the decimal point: 0.0060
